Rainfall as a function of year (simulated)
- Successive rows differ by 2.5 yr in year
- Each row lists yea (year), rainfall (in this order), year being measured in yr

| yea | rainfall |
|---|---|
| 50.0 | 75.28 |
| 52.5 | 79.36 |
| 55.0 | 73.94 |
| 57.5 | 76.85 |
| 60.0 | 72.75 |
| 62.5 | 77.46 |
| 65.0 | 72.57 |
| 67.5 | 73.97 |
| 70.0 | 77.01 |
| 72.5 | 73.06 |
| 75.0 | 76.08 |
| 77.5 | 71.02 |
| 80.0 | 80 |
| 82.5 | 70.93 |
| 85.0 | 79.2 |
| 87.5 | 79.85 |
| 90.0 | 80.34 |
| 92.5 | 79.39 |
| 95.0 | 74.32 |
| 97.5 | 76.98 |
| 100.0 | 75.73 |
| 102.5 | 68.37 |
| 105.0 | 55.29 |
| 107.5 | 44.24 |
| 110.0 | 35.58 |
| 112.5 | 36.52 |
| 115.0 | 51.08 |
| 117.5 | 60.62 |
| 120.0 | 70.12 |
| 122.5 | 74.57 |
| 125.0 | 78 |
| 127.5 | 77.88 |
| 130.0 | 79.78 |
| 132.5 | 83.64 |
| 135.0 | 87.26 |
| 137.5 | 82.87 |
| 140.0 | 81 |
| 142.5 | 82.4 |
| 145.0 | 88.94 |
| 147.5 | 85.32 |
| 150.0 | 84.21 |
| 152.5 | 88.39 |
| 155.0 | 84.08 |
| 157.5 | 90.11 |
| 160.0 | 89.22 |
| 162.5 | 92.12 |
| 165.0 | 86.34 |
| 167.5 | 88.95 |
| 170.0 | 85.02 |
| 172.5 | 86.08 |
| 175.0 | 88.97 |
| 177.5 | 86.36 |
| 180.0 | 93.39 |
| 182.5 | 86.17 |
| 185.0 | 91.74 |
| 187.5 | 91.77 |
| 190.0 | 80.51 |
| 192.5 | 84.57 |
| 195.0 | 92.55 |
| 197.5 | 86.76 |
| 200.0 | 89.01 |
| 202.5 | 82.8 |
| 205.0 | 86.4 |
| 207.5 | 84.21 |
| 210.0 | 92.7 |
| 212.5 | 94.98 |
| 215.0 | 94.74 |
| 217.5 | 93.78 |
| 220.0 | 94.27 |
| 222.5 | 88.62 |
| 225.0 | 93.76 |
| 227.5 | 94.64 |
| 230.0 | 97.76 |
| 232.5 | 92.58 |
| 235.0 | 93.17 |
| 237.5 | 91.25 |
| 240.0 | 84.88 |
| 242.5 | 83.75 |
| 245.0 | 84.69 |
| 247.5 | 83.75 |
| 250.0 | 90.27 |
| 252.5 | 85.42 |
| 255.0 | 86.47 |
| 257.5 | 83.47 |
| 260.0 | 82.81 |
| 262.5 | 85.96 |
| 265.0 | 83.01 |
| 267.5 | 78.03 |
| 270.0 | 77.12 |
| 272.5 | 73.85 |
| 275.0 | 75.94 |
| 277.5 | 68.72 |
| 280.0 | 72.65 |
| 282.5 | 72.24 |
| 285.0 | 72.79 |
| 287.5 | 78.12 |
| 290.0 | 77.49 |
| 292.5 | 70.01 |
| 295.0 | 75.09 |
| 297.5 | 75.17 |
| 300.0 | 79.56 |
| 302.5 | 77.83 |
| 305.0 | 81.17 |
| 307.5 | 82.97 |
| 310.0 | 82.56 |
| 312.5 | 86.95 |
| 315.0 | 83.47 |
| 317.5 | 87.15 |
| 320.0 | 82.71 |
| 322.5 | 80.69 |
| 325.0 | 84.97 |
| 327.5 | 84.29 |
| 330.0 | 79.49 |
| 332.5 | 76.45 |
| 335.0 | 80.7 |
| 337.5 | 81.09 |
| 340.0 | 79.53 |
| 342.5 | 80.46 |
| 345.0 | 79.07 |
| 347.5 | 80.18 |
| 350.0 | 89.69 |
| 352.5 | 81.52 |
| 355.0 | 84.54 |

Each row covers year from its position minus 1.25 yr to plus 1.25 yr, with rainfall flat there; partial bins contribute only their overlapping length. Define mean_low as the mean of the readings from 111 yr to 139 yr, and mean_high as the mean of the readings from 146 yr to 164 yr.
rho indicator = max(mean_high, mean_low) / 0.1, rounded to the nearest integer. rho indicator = 876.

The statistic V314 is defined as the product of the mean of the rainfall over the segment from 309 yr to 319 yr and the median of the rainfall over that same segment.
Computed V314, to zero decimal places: 7246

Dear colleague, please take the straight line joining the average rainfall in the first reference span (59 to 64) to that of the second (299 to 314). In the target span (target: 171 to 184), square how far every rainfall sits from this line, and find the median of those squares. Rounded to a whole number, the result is 65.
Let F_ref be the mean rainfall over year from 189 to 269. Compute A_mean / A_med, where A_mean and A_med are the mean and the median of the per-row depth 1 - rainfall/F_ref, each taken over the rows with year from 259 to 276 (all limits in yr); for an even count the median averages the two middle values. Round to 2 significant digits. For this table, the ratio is 0.85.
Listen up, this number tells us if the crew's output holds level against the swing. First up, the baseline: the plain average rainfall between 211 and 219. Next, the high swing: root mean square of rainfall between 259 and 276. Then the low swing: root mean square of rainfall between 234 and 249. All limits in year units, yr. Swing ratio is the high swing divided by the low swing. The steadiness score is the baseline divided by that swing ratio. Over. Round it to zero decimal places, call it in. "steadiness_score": 103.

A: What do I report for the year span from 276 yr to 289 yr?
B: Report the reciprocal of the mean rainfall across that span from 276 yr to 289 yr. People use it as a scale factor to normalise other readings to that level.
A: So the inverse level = 0.0137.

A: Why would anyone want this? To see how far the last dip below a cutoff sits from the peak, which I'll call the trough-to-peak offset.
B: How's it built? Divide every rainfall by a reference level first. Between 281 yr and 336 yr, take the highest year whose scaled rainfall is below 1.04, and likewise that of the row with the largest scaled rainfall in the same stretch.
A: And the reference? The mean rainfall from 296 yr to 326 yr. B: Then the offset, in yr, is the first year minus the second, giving 17.5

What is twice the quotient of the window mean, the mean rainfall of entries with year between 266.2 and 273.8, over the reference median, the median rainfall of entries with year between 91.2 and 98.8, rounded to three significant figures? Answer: 1.98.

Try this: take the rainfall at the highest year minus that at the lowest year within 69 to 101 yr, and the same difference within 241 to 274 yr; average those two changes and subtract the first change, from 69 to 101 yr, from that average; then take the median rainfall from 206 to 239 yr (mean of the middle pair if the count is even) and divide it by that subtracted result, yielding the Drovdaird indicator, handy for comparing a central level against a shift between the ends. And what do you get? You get -22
